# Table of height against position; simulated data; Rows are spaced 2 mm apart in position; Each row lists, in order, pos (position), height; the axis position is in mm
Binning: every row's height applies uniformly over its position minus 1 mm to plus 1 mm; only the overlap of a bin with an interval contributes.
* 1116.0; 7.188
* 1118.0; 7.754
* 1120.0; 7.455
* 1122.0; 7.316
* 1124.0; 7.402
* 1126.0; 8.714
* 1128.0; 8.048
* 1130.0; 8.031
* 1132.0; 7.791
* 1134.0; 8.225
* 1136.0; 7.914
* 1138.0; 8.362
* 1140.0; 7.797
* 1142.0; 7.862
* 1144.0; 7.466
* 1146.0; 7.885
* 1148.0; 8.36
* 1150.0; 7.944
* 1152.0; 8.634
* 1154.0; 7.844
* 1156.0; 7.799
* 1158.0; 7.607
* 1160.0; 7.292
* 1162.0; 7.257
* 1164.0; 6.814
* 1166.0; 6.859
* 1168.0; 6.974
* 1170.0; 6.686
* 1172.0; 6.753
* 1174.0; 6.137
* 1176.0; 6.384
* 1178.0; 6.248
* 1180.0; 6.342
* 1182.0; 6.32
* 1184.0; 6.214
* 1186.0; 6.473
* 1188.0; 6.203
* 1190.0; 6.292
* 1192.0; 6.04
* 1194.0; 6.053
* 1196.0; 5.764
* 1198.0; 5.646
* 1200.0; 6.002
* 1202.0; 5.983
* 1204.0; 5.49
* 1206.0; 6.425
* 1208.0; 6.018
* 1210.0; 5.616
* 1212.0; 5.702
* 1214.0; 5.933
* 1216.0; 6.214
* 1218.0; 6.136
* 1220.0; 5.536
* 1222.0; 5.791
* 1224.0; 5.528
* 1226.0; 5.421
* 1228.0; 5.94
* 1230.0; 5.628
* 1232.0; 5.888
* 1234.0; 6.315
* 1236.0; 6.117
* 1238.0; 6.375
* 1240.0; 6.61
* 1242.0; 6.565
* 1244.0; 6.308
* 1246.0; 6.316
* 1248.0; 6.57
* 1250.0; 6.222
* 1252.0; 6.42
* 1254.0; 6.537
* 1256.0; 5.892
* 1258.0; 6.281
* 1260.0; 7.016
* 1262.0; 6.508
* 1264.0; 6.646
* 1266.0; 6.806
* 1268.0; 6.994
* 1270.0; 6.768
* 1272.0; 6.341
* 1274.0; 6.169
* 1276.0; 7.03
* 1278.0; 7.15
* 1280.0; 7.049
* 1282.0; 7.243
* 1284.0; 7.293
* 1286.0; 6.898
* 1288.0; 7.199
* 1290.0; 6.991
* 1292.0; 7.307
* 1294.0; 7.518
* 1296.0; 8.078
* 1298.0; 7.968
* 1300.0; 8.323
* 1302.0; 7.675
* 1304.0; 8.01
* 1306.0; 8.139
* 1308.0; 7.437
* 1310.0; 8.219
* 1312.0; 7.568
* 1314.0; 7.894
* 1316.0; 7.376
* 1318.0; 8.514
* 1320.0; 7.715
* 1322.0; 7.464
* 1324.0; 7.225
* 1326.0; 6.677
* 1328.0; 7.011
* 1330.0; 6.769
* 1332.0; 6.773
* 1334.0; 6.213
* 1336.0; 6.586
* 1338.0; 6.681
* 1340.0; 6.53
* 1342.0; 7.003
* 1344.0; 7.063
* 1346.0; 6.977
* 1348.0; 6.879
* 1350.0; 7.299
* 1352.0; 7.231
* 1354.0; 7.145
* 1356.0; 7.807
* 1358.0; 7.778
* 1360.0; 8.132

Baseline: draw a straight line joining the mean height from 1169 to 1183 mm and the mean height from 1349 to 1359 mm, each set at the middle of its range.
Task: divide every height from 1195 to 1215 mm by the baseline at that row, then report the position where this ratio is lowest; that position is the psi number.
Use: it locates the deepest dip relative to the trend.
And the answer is 1204.0 mm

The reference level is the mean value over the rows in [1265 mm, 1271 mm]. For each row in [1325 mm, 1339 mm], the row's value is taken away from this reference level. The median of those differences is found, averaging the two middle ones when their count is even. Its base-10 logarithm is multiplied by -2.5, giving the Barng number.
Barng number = 1.9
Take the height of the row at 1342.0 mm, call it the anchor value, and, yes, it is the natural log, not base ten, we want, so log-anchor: 1.95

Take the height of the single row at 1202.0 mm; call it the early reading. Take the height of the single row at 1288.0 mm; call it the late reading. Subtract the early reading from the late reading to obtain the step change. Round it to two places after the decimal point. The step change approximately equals 1.22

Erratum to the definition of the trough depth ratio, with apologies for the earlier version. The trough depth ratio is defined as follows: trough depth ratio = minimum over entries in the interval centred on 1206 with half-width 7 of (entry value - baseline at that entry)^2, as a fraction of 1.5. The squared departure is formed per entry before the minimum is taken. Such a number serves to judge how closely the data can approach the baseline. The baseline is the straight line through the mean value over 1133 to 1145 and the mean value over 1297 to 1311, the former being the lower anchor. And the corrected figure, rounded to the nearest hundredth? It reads 1.55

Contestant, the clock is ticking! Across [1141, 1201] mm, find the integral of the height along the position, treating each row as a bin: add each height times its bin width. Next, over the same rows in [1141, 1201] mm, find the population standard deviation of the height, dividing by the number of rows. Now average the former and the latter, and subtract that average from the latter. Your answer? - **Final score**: -206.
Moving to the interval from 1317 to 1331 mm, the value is -51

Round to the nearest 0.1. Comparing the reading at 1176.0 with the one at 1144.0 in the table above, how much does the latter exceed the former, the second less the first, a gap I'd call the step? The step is 1.1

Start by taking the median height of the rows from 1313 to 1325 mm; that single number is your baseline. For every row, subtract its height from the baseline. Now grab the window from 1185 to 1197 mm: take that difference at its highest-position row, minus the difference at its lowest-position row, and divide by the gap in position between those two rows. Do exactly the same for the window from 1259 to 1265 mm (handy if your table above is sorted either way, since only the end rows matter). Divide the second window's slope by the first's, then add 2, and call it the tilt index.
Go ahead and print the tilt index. 3.3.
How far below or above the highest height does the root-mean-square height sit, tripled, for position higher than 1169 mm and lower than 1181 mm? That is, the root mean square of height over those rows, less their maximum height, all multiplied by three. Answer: -1.0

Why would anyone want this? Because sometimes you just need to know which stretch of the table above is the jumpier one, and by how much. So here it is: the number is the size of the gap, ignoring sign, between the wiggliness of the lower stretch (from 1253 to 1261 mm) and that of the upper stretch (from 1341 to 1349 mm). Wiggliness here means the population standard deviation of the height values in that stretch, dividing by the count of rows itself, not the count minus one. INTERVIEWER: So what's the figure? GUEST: 0.34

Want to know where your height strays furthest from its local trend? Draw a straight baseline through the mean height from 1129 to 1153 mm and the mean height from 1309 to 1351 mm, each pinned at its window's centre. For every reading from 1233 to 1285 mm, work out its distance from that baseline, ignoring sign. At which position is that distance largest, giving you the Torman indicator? 1256.0 mm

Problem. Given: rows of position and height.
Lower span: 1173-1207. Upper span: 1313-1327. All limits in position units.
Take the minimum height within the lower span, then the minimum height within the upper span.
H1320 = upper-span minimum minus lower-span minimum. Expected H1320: 1.2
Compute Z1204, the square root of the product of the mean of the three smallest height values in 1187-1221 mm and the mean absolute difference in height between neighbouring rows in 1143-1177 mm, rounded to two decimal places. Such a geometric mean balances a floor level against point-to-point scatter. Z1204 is 1.34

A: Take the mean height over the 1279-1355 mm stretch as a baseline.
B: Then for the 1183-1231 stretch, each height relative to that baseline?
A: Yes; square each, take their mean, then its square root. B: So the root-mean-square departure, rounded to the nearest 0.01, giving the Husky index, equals 1.43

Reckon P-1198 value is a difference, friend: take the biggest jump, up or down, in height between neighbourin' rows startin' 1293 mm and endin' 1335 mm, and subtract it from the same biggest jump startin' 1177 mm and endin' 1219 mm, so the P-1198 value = -0.20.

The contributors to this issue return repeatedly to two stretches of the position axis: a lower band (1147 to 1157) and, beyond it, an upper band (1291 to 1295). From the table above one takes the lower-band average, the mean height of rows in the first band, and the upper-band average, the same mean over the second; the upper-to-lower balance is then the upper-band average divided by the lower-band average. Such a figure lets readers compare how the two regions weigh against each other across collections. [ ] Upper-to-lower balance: 0.91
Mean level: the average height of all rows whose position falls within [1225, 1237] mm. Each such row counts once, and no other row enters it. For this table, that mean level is 5.88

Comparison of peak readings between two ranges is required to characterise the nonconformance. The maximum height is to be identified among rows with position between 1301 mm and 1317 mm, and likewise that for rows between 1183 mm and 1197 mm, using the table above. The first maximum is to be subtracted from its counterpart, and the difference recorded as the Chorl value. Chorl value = -1.7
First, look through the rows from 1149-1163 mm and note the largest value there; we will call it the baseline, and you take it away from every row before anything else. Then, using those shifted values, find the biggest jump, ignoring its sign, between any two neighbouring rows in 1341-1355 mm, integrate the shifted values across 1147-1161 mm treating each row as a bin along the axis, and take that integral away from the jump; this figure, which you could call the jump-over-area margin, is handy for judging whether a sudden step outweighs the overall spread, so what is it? 10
